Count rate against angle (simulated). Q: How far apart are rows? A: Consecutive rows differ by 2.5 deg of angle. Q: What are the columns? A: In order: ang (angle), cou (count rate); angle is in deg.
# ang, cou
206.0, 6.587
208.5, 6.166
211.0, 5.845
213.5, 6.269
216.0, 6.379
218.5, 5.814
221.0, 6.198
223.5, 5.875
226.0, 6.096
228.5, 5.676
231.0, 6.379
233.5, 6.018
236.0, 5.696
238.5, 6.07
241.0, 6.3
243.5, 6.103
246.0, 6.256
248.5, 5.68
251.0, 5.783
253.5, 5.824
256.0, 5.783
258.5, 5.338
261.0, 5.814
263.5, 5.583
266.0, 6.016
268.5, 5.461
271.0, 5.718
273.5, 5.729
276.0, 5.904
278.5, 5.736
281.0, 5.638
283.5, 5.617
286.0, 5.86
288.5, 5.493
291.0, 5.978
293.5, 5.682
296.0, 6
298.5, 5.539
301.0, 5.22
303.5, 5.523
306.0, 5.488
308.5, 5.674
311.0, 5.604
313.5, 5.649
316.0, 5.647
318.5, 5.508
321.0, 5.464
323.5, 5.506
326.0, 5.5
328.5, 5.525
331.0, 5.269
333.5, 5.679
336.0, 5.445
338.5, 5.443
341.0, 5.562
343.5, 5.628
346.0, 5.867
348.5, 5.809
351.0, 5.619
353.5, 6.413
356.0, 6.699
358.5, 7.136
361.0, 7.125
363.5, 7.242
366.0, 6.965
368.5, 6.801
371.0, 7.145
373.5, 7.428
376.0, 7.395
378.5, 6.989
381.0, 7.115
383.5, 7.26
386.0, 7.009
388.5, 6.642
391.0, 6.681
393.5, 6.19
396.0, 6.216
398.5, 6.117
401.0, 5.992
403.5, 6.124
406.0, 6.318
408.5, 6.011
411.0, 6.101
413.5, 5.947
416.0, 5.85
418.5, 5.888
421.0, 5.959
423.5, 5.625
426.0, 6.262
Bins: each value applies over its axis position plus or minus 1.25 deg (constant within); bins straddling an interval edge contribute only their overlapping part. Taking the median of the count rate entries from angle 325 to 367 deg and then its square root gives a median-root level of 2.38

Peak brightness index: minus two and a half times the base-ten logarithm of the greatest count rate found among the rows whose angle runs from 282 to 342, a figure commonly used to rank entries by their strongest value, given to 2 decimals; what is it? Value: -1.95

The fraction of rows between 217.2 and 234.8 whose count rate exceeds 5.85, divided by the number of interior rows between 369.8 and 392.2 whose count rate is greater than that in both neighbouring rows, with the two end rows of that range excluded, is 0.36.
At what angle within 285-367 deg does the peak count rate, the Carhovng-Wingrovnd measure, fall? 363.5 deg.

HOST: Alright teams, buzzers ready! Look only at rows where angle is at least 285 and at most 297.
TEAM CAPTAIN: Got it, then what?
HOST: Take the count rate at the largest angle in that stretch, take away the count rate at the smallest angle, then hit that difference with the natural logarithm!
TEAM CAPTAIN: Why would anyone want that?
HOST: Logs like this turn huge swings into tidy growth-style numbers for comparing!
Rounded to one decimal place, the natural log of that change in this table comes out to -2.0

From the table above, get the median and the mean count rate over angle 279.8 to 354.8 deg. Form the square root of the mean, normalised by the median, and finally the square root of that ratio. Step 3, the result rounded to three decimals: 0.650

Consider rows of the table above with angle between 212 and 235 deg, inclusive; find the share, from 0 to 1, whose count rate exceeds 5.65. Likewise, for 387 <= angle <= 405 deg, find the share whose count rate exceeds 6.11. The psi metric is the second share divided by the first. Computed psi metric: 0.86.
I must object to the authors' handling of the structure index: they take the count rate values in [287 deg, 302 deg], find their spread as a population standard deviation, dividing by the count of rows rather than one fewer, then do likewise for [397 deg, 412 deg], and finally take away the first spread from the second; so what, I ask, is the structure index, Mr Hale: -0.17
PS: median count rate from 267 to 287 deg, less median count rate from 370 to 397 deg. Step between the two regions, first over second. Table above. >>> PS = -1.29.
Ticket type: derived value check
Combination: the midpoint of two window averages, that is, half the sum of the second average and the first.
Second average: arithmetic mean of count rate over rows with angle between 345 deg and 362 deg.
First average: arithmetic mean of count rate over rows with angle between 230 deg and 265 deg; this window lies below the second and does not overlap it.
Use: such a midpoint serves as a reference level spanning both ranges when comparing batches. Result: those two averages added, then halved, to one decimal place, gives 6.1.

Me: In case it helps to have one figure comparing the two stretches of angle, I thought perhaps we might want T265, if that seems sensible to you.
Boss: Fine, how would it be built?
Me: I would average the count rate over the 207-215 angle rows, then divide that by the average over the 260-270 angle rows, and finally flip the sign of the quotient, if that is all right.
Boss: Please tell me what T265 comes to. -1.07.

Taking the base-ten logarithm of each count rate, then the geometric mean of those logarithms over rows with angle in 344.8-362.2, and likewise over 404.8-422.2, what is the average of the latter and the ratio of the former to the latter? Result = 0.904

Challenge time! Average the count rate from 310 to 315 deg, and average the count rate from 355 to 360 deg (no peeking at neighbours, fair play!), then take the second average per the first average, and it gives 1.23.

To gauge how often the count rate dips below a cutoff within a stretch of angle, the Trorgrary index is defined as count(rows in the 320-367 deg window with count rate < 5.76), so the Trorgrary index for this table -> 11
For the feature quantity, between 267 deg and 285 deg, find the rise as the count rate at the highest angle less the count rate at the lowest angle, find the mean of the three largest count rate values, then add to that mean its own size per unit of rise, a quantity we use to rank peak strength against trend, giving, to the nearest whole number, 43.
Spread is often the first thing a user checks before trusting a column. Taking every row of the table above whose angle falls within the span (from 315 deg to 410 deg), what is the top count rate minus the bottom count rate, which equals 2.2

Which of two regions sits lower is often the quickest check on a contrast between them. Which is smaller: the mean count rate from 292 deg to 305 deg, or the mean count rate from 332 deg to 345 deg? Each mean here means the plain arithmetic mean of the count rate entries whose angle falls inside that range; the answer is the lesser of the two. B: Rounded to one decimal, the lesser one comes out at 5.6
